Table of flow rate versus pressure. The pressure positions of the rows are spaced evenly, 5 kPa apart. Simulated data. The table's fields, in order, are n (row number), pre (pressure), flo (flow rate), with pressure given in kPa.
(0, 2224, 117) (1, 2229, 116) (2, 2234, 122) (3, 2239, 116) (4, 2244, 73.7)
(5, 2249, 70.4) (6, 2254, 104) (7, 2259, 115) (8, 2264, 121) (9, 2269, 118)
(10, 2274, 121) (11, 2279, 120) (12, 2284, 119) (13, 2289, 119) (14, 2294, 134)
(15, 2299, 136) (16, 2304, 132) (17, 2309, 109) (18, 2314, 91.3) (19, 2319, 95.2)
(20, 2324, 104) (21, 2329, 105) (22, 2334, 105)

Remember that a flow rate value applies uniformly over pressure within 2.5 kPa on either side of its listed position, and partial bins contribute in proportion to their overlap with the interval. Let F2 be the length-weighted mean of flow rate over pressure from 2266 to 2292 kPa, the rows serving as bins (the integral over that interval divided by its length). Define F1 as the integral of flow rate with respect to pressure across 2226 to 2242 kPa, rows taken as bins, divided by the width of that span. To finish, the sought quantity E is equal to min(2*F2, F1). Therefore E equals 117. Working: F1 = 117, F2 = 120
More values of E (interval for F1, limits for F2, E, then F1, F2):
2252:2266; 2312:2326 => 113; 113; 97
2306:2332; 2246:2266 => 102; 102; 101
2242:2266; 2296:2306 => 97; 97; 134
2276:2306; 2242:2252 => 126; 126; 74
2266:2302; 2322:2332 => 124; 124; 105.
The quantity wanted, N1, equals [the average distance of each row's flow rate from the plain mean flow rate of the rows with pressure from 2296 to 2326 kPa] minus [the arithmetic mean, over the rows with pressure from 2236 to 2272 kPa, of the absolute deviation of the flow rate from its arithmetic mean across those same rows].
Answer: -2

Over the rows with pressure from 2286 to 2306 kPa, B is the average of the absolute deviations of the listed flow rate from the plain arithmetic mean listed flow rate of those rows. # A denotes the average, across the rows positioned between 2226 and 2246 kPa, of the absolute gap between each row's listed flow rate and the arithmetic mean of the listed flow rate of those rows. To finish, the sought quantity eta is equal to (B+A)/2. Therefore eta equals 11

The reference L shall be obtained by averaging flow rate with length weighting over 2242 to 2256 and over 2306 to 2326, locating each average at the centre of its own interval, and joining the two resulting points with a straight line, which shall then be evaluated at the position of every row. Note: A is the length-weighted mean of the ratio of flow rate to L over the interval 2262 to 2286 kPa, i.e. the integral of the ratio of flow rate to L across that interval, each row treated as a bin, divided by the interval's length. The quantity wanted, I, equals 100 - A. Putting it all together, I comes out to 98.7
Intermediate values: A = 1.35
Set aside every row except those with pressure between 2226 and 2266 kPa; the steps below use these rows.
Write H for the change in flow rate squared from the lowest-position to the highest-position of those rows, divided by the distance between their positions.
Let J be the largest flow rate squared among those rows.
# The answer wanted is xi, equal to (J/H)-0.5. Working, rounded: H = 34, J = 14884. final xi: 439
